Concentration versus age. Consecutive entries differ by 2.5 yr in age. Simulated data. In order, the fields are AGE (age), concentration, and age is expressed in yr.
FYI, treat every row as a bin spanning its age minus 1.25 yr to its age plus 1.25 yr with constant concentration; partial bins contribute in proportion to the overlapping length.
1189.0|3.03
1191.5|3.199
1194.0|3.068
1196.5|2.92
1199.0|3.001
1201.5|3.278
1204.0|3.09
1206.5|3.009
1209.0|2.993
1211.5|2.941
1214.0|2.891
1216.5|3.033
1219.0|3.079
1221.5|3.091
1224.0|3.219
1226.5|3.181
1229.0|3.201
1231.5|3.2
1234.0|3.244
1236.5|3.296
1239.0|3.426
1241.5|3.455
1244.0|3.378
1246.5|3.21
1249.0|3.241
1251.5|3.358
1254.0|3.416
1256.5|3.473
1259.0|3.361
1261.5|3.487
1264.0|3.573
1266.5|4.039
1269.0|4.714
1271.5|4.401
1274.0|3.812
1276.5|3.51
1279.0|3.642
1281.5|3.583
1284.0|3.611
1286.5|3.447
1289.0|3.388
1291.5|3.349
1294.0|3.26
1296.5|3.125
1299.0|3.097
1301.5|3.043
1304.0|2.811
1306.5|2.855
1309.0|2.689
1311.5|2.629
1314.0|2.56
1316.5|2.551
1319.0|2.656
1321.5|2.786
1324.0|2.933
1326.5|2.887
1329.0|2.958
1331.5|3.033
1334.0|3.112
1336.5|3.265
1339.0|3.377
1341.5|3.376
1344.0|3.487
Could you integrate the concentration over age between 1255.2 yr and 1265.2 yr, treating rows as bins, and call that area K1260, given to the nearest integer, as 35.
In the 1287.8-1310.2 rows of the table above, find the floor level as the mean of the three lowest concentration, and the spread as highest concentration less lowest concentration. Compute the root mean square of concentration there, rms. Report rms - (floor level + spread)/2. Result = 1.3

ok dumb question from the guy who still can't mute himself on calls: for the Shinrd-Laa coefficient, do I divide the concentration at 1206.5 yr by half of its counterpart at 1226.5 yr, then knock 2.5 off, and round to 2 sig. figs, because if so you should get -0.61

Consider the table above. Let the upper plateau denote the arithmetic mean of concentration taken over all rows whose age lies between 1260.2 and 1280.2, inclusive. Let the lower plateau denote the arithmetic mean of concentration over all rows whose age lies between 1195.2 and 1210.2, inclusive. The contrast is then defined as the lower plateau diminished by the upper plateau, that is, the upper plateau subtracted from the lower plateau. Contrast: -0.8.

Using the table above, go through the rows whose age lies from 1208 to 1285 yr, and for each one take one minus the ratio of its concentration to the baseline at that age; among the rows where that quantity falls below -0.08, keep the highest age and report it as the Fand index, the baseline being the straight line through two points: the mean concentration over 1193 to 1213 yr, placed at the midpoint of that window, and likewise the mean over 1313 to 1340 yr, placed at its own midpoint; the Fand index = 1284.0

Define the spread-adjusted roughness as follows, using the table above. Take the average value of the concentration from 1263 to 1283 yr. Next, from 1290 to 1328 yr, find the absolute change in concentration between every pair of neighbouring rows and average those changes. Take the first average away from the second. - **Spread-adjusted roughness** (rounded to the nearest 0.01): -3.82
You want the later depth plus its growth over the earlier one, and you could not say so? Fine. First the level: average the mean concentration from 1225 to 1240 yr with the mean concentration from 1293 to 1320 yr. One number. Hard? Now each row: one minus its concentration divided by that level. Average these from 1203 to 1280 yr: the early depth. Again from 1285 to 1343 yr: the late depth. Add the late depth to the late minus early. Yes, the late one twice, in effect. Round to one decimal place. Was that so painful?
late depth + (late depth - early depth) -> 0.1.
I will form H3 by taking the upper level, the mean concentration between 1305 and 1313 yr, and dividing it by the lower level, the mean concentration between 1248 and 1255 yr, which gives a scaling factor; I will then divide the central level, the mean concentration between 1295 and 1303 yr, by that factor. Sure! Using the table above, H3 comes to 3.8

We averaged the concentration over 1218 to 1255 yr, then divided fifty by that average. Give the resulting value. 15.3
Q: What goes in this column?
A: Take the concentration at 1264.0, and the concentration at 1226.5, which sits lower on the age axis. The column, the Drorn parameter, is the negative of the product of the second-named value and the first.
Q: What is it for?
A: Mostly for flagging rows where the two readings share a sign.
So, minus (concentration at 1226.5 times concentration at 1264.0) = -11.4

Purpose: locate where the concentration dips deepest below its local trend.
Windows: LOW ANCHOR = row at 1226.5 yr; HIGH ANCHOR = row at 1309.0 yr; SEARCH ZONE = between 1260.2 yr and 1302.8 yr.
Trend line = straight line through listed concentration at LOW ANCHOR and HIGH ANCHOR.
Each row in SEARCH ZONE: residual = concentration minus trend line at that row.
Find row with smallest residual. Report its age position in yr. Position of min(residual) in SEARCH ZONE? 1301.5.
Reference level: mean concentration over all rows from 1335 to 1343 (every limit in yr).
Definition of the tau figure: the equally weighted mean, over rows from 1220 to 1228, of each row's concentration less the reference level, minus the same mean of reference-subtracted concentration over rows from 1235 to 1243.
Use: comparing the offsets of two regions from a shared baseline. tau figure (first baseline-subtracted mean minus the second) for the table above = -0.23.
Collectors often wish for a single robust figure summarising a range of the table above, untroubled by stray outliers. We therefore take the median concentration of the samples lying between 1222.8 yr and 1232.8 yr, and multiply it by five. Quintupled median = 16.0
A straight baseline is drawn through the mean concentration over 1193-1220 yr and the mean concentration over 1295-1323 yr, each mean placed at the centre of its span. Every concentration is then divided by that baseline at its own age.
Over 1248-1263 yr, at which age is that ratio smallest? 1249.0 yr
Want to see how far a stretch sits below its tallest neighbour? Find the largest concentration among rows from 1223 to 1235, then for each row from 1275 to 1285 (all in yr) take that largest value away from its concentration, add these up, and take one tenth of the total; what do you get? 0.14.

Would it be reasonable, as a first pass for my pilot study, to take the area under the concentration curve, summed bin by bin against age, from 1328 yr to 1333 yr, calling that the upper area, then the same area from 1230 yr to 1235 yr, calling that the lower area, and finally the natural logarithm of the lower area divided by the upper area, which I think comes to 0.1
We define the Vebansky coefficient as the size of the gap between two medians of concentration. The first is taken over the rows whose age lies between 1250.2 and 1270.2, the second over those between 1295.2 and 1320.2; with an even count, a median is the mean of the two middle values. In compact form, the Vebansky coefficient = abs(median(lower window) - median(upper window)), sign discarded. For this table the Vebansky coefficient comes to 0.73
